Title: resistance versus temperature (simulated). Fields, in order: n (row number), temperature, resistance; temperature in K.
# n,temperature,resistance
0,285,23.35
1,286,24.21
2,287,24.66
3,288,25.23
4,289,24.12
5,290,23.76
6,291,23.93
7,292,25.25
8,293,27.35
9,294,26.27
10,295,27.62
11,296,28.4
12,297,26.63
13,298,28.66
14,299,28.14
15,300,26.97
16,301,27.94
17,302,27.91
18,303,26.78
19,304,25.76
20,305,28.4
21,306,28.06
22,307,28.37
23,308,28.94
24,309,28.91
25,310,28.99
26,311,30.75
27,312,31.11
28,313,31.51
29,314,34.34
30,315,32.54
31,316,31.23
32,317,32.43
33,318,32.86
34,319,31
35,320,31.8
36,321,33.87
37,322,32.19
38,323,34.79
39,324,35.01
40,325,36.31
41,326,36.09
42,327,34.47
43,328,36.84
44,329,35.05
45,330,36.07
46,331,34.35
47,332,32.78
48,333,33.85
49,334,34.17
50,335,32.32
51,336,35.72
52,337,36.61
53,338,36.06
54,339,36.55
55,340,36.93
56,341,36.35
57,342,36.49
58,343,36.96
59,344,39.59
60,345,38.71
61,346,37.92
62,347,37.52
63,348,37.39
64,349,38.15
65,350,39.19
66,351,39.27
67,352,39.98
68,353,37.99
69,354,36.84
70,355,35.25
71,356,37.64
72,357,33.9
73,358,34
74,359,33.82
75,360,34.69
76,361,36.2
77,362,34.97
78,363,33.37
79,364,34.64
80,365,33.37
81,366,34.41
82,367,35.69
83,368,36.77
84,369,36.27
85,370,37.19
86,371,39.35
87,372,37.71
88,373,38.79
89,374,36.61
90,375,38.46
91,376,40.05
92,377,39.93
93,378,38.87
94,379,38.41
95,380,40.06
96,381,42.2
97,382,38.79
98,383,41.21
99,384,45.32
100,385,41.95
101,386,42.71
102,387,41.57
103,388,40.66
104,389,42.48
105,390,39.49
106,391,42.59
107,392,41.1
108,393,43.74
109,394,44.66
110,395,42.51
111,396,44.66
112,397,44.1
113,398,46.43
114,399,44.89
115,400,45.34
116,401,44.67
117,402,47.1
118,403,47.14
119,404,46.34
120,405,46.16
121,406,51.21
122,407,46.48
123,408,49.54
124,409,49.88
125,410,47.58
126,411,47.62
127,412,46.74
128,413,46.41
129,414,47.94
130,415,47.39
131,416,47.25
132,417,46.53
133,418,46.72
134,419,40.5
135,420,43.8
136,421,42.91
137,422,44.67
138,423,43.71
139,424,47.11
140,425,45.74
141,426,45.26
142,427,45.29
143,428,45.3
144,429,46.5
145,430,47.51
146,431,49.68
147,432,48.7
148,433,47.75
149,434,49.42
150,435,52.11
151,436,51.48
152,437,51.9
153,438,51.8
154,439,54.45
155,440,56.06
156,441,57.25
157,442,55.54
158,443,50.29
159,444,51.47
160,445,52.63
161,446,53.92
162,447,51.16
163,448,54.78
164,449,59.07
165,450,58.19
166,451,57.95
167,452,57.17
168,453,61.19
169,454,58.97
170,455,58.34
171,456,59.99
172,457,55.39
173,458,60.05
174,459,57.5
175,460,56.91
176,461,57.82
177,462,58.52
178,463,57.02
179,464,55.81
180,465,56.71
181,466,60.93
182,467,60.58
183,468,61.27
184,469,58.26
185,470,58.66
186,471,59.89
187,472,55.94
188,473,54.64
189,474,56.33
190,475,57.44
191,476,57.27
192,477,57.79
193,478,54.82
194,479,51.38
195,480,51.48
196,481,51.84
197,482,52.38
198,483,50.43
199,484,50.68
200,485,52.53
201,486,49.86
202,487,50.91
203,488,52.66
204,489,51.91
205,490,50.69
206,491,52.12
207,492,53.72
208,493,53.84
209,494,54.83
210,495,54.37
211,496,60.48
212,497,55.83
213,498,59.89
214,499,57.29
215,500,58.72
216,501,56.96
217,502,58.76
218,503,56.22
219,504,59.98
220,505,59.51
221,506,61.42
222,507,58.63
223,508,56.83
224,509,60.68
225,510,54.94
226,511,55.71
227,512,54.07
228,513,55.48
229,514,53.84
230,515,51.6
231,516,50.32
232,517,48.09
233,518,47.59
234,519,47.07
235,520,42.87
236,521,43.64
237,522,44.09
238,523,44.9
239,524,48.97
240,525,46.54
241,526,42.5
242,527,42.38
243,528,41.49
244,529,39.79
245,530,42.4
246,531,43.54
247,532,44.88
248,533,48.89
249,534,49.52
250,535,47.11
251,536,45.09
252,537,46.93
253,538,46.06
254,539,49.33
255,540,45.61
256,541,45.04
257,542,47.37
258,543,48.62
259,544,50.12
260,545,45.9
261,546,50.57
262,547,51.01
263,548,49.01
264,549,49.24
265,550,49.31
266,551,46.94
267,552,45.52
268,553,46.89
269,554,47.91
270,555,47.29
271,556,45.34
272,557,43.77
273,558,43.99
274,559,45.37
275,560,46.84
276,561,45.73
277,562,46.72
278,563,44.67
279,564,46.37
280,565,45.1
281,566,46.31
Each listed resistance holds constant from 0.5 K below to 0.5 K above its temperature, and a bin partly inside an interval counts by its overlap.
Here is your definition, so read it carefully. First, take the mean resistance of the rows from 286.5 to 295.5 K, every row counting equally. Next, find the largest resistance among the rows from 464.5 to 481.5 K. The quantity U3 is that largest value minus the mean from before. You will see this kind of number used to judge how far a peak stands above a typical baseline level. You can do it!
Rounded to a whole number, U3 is 36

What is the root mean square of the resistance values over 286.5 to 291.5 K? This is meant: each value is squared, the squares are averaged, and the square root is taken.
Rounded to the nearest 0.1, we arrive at 24.3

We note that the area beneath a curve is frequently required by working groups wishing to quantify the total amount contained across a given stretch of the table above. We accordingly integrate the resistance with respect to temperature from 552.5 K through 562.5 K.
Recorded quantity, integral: 460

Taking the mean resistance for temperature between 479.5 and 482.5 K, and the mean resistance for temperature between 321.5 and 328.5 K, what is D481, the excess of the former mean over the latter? 17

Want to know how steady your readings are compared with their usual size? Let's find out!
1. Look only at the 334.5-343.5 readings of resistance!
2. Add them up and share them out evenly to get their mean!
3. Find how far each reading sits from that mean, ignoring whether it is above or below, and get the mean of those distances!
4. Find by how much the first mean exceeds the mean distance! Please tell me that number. 35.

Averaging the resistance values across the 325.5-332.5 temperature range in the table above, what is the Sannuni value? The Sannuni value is 35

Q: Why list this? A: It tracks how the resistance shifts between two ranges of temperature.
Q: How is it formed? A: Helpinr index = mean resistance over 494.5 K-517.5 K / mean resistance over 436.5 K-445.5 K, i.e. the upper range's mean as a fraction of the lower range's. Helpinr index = 1.06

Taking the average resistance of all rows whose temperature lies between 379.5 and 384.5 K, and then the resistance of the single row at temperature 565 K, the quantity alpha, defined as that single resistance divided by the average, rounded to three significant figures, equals 1.09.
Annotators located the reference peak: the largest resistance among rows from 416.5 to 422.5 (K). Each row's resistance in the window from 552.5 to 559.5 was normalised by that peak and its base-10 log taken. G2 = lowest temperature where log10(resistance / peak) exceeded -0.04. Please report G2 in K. 553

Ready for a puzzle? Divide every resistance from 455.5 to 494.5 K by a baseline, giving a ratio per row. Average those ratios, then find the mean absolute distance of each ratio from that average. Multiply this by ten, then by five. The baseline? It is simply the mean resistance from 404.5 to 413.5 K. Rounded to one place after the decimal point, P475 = 3.0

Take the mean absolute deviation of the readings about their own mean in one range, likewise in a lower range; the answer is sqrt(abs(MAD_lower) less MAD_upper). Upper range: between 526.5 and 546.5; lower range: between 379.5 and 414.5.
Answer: 0.30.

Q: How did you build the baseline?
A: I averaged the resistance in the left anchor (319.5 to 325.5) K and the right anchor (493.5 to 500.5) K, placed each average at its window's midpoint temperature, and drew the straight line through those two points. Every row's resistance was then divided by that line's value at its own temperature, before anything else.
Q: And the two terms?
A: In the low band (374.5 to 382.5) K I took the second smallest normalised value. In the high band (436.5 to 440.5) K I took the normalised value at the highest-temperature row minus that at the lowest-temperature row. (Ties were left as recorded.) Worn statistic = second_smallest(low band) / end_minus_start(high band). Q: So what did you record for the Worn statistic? 12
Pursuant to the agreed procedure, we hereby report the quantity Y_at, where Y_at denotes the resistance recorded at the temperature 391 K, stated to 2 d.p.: 42.59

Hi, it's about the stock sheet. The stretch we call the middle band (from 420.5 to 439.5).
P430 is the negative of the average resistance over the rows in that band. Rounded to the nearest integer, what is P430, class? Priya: -48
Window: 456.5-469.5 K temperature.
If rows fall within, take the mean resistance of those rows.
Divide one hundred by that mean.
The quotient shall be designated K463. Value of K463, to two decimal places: 1.72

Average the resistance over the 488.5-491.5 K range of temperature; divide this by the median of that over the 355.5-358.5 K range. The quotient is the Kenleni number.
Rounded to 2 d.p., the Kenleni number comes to 1.52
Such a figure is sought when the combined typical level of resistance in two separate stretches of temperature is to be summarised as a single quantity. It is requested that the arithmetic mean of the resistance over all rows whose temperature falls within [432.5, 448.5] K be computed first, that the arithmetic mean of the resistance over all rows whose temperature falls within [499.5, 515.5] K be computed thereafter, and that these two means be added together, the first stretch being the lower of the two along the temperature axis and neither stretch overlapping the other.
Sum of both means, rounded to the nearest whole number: 110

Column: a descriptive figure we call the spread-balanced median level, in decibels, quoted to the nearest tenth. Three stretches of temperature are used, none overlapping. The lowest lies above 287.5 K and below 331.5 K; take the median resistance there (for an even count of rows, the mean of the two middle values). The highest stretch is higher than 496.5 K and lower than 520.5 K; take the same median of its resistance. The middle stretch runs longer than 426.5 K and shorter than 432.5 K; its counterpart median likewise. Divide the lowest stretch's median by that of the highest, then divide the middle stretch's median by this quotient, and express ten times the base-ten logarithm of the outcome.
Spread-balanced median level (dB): 19.6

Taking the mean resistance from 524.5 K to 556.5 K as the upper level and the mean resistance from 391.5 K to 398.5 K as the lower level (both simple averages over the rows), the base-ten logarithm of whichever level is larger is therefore 1.667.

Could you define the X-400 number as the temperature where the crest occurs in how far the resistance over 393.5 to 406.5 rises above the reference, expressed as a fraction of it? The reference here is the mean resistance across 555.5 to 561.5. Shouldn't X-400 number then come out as 406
